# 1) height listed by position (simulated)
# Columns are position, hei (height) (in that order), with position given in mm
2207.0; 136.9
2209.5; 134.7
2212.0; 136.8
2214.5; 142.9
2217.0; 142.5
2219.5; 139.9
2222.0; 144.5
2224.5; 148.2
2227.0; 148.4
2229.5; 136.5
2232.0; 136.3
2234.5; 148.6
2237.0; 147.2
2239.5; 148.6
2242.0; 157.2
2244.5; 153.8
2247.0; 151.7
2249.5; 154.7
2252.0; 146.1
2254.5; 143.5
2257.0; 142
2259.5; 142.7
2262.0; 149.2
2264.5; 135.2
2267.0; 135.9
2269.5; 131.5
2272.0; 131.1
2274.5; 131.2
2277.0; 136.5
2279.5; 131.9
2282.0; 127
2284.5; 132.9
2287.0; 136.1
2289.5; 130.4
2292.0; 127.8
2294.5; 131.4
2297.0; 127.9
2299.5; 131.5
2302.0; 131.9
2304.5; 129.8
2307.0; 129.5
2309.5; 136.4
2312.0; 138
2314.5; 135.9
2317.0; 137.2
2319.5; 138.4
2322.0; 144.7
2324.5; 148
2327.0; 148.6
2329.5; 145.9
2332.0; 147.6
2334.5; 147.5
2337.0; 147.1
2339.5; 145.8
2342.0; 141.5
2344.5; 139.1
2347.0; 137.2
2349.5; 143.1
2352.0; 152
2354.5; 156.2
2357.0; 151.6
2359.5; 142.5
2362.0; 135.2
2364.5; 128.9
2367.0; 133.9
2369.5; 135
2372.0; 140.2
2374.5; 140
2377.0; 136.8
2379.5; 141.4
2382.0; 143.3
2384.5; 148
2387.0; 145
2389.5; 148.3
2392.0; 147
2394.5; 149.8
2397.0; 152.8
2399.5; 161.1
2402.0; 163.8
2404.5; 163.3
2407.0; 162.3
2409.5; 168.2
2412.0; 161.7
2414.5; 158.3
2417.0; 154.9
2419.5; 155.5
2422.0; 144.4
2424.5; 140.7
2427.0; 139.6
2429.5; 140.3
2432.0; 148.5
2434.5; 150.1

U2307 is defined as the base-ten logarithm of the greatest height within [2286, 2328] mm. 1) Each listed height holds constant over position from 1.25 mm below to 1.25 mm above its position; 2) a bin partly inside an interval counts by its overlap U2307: 2.17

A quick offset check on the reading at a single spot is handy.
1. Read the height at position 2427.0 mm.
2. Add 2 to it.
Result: 142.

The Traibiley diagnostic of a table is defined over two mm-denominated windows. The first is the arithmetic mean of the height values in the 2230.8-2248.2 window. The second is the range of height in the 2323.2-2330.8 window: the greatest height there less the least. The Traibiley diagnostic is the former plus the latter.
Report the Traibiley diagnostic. 152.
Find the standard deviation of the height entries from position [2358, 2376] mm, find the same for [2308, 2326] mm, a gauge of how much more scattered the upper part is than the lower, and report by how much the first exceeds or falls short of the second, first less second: 0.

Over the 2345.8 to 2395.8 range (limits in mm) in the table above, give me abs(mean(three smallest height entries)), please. 133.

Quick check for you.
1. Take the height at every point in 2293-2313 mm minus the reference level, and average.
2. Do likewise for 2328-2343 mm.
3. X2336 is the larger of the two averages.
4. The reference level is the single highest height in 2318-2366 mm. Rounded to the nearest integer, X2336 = -10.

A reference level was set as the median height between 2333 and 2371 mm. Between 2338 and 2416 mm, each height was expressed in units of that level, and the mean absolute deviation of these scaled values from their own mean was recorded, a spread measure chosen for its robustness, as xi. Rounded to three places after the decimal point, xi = 0.060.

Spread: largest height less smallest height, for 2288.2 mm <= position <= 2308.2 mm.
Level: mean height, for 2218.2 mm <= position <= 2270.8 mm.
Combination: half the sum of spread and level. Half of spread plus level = 74.5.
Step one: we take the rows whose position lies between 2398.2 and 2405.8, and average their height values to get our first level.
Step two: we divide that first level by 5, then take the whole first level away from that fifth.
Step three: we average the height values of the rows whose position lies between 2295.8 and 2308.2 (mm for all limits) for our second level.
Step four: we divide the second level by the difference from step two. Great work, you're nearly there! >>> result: -1.0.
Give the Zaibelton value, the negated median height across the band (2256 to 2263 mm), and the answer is -143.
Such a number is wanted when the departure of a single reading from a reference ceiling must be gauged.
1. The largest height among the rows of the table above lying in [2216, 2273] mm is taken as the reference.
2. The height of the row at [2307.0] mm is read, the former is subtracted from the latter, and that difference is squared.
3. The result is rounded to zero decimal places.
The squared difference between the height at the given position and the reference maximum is 767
